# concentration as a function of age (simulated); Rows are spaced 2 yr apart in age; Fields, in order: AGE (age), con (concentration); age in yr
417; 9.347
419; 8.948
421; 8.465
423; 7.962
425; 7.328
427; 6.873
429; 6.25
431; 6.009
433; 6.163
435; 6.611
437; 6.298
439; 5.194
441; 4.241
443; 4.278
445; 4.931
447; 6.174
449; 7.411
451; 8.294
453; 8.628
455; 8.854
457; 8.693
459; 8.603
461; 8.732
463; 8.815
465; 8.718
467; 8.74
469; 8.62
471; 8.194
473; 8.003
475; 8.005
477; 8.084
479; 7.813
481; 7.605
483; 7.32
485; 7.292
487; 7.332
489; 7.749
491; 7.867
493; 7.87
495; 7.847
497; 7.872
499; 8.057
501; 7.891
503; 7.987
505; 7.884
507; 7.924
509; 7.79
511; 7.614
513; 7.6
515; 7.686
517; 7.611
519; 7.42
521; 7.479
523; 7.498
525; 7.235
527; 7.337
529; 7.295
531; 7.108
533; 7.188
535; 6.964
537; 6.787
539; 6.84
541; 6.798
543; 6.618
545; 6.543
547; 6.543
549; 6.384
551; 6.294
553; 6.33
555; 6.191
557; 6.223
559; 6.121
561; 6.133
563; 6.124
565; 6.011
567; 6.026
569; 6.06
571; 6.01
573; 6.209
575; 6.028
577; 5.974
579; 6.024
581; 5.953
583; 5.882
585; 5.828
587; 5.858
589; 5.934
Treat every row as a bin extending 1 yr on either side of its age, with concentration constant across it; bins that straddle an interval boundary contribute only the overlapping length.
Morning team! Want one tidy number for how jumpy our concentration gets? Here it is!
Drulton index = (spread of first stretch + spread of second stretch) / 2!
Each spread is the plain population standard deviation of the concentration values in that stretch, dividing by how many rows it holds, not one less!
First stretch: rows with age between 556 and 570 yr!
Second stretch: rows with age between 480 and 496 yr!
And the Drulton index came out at 0.16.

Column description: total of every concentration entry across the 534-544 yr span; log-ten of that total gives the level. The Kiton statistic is 1.53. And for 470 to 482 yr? 1.68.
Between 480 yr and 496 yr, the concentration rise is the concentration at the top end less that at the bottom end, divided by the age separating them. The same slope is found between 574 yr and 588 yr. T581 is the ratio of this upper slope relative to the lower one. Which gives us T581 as -0.8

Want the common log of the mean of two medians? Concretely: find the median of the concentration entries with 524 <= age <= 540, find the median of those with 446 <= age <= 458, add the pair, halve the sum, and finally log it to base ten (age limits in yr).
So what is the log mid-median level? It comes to 0.892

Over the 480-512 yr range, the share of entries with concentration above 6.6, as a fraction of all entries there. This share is 1.00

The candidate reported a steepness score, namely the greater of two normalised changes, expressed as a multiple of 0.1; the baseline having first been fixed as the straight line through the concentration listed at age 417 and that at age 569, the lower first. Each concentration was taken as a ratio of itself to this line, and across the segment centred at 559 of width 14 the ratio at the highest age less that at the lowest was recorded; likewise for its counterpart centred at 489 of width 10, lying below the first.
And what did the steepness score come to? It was 0.96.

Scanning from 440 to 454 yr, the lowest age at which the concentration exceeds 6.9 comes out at 449 yr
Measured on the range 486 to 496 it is 487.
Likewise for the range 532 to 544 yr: 533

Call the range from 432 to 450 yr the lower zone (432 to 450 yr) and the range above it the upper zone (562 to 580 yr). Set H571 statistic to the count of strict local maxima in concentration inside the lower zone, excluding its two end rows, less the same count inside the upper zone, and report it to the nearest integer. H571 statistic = -1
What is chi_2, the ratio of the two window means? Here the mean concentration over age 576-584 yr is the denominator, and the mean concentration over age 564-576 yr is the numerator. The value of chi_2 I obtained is 1.02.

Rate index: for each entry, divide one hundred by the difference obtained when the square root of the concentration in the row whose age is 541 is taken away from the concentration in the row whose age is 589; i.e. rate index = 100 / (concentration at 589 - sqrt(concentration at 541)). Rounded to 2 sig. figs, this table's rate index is 30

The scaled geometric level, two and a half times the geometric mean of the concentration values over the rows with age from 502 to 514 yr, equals 19.5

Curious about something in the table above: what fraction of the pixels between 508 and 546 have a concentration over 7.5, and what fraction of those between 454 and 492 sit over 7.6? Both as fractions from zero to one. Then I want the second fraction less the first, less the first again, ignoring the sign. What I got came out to 0.32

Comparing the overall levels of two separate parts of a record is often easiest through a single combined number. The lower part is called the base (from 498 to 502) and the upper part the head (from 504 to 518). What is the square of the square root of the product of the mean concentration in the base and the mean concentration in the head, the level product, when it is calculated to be 62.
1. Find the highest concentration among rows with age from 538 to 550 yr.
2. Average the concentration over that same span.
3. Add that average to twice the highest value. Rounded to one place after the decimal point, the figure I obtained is 20.3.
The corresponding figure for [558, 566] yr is 18.4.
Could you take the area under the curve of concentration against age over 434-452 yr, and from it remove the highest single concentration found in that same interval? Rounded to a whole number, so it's 99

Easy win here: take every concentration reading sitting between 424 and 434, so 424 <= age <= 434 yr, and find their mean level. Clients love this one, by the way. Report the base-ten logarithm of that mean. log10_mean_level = 0.815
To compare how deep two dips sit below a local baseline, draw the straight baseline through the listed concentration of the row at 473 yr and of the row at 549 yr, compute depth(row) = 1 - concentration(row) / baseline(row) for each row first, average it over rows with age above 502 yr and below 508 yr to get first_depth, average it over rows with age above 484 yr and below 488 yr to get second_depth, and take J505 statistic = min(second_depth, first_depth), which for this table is -0.083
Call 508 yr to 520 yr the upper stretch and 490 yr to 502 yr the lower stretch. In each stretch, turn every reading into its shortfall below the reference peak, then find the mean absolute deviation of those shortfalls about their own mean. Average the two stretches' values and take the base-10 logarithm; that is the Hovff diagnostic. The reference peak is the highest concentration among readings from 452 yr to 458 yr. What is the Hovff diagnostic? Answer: -1.2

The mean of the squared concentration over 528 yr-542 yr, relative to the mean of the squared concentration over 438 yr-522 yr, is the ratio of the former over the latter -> 0.82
